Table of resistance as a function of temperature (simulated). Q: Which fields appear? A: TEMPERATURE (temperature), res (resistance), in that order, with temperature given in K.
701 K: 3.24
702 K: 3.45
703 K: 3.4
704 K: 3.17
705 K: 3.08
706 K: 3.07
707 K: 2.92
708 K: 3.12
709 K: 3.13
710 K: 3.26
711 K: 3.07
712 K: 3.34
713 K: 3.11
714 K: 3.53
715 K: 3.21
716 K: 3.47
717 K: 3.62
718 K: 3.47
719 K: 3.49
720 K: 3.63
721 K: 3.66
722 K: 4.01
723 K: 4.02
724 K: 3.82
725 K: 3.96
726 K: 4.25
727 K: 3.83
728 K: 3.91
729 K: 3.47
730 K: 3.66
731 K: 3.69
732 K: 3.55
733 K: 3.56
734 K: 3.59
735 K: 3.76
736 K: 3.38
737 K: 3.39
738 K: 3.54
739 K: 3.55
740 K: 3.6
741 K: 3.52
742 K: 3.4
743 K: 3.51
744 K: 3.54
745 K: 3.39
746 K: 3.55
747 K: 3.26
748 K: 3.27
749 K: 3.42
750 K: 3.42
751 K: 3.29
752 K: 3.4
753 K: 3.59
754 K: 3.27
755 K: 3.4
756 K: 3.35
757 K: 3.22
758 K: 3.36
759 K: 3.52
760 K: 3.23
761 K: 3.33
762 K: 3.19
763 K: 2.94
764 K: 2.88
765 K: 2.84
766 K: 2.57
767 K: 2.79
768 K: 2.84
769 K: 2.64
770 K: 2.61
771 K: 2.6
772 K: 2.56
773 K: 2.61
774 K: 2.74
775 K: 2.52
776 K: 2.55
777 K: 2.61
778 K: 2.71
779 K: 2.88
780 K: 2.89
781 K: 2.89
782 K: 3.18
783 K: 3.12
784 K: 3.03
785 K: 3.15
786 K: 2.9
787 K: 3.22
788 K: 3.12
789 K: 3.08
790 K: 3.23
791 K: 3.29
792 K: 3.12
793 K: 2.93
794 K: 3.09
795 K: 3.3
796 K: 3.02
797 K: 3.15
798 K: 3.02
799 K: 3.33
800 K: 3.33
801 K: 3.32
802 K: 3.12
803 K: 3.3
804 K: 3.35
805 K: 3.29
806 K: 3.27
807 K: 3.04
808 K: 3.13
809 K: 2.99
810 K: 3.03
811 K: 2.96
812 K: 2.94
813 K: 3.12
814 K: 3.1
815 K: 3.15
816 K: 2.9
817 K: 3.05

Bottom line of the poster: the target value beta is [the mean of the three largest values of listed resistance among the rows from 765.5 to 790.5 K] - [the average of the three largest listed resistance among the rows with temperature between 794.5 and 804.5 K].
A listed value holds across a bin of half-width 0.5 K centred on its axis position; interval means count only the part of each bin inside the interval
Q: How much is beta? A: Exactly -0.1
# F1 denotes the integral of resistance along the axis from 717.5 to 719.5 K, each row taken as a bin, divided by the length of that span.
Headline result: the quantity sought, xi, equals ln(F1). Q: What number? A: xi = 1.25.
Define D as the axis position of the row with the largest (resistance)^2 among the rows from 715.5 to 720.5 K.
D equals 720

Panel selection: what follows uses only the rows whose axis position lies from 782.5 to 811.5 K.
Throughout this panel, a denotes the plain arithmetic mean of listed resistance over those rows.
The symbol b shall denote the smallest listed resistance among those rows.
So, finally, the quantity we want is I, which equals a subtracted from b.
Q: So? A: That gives -0.25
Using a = 3.15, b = 2.9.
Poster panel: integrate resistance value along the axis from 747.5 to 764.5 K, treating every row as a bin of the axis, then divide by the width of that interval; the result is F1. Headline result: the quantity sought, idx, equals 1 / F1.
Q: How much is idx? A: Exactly 0.303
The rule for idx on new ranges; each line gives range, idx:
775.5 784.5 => 0.348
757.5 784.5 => 0.348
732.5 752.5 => 0.288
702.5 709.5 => 0.320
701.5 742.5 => 0.285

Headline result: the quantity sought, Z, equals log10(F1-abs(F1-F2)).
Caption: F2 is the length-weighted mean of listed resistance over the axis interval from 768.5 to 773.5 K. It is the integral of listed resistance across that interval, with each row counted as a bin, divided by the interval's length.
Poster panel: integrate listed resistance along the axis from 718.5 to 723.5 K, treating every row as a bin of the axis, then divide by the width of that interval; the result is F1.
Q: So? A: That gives 0.42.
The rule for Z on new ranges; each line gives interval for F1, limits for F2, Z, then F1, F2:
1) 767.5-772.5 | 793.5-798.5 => 0.34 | 2.65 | 3.1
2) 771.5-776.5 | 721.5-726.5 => 0.07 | 2.60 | 4.0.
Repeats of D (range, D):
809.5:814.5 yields 813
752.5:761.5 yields 753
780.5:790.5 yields 790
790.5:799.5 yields 799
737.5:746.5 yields 740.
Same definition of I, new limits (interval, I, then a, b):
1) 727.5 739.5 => -0.21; 3.59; 3.38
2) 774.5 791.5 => -0.44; 2.96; 2.52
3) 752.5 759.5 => -0.17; 3.39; 3.22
